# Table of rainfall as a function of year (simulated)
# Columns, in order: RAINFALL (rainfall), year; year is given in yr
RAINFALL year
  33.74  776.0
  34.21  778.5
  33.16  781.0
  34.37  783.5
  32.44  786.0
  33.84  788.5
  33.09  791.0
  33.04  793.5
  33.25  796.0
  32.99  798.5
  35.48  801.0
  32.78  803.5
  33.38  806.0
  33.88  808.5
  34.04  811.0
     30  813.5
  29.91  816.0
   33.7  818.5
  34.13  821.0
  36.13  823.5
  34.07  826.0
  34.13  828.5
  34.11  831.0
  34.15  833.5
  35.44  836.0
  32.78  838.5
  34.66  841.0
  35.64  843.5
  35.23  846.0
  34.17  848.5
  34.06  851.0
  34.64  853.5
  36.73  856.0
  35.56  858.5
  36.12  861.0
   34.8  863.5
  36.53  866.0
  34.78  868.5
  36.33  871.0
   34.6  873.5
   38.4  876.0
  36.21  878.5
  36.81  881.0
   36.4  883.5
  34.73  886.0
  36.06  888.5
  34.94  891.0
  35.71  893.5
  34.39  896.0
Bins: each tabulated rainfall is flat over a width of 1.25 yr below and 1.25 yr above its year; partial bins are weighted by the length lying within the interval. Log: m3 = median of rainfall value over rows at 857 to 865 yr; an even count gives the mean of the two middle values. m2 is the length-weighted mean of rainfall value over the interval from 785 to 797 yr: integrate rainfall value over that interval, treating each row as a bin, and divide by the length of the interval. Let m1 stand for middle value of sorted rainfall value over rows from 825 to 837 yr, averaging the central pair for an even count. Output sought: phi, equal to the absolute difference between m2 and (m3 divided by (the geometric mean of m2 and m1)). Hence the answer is 32.1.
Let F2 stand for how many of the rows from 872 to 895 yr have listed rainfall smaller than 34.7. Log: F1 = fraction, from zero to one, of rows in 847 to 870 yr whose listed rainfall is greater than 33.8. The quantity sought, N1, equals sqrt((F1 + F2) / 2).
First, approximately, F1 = 1.0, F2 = 1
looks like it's 1.00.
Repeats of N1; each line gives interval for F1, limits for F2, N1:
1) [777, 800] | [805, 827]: 2.04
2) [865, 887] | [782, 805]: 2.12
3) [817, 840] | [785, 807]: 2.09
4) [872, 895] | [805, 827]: 2.12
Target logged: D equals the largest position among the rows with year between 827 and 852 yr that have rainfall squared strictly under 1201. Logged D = 851.0 yr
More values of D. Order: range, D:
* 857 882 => 873.5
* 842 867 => 853.5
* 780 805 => 803.5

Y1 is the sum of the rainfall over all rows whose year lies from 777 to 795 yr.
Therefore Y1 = 234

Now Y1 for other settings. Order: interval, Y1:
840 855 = 208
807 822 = 196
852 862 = 143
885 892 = 106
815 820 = 64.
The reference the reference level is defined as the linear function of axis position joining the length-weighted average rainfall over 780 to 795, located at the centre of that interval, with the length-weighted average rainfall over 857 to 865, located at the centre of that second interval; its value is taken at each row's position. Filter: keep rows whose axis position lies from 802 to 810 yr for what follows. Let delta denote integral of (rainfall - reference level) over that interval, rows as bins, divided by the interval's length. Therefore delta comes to -0.5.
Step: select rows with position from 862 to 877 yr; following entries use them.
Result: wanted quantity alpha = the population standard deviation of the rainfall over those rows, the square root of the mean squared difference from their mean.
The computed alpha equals 1.35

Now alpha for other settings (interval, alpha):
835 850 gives 0.97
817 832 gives 0.80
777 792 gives 0.68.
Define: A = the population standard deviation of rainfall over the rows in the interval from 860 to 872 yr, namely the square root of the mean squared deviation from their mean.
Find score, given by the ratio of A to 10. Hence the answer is 0.076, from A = 0.76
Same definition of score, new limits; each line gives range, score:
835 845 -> 0.113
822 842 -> 0.094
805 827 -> 0.191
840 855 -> 0.056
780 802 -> 0.086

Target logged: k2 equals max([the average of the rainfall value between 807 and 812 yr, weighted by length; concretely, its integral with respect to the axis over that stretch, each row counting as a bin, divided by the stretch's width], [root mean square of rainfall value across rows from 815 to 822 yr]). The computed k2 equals 33.9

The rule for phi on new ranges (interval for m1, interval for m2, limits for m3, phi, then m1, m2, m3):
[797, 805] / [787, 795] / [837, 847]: 32.2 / 33.0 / 33.3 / 34.9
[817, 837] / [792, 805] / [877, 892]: 32.4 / 34.1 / 33.5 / 36.1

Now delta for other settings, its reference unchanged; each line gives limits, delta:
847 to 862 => -0.2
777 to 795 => 0.2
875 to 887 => 0.3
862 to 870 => -0.3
